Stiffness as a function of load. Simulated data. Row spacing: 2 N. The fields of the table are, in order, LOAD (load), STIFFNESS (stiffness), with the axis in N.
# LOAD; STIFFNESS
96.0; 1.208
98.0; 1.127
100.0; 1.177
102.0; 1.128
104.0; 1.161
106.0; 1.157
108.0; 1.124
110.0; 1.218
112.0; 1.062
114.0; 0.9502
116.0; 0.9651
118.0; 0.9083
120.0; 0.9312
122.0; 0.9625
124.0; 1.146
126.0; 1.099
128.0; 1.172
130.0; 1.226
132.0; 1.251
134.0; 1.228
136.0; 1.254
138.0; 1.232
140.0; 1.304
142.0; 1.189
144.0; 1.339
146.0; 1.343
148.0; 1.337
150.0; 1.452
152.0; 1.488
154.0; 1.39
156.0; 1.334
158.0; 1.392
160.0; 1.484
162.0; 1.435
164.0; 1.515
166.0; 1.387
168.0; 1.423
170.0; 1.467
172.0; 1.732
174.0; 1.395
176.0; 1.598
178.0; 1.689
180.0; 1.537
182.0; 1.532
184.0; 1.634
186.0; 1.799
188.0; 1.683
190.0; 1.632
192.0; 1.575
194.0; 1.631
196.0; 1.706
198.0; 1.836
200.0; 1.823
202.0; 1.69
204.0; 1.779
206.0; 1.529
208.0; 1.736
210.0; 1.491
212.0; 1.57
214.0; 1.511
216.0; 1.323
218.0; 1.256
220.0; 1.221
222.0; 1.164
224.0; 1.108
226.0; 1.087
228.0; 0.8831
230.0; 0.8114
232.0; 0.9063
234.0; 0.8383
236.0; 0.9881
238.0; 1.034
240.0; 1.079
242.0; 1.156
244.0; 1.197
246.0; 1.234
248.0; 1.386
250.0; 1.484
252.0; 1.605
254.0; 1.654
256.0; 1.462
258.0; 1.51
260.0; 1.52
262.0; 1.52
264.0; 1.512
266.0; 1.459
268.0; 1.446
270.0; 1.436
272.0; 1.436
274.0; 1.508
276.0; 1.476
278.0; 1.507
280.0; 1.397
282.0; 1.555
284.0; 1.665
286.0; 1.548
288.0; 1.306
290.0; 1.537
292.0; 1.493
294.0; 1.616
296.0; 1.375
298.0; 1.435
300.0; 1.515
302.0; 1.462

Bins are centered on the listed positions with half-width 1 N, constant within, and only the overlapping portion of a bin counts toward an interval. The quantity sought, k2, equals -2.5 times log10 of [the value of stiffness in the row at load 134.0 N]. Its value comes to -0.22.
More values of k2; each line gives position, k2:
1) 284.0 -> -0.55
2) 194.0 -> -0.53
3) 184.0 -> -0.53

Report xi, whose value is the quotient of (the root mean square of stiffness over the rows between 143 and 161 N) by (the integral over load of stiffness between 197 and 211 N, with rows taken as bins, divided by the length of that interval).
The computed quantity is 0.82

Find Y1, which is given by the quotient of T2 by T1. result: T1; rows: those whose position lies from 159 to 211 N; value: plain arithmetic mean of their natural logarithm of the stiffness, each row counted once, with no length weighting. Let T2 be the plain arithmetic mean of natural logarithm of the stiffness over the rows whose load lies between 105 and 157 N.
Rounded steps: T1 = 0.47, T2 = 0.17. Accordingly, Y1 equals 0.4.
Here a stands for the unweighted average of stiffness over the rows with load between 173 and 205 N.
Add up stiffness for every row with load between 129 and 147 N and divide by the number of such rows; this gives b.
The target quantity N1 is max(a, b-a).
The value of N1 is 1.66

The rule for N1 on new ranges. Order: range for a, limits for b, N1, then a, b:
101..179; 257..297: 1.28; 1.3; 1.49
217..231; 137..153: 1.08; 1.1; 1.34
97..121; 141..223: 1.08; 1.1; 1.51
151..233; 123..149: 1.47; 1.5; 1.24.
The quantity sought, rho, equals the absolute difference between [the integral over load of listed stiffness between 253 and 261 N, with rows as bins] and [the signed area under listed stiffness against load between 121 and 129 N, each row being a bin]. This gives 3.5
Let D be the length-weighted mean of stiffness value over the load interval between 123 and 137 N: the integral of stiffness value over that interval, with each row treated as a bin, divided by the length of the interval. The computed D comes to 1.2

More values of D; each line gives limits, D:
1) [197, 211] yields 1.7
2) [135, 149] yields 1.3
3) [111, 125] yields 1.0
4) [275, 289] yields 1.5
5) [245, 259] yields 1.5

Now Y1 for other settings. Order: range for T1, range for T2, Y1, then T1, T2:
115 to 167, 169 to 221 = 2.1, 0.22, 0.46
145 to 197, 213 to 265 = 0.5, 0.42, 0.20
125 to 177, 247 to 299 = 1.3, 0.31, 0.40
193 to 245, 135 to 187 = 1.5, 0.25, 0.37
